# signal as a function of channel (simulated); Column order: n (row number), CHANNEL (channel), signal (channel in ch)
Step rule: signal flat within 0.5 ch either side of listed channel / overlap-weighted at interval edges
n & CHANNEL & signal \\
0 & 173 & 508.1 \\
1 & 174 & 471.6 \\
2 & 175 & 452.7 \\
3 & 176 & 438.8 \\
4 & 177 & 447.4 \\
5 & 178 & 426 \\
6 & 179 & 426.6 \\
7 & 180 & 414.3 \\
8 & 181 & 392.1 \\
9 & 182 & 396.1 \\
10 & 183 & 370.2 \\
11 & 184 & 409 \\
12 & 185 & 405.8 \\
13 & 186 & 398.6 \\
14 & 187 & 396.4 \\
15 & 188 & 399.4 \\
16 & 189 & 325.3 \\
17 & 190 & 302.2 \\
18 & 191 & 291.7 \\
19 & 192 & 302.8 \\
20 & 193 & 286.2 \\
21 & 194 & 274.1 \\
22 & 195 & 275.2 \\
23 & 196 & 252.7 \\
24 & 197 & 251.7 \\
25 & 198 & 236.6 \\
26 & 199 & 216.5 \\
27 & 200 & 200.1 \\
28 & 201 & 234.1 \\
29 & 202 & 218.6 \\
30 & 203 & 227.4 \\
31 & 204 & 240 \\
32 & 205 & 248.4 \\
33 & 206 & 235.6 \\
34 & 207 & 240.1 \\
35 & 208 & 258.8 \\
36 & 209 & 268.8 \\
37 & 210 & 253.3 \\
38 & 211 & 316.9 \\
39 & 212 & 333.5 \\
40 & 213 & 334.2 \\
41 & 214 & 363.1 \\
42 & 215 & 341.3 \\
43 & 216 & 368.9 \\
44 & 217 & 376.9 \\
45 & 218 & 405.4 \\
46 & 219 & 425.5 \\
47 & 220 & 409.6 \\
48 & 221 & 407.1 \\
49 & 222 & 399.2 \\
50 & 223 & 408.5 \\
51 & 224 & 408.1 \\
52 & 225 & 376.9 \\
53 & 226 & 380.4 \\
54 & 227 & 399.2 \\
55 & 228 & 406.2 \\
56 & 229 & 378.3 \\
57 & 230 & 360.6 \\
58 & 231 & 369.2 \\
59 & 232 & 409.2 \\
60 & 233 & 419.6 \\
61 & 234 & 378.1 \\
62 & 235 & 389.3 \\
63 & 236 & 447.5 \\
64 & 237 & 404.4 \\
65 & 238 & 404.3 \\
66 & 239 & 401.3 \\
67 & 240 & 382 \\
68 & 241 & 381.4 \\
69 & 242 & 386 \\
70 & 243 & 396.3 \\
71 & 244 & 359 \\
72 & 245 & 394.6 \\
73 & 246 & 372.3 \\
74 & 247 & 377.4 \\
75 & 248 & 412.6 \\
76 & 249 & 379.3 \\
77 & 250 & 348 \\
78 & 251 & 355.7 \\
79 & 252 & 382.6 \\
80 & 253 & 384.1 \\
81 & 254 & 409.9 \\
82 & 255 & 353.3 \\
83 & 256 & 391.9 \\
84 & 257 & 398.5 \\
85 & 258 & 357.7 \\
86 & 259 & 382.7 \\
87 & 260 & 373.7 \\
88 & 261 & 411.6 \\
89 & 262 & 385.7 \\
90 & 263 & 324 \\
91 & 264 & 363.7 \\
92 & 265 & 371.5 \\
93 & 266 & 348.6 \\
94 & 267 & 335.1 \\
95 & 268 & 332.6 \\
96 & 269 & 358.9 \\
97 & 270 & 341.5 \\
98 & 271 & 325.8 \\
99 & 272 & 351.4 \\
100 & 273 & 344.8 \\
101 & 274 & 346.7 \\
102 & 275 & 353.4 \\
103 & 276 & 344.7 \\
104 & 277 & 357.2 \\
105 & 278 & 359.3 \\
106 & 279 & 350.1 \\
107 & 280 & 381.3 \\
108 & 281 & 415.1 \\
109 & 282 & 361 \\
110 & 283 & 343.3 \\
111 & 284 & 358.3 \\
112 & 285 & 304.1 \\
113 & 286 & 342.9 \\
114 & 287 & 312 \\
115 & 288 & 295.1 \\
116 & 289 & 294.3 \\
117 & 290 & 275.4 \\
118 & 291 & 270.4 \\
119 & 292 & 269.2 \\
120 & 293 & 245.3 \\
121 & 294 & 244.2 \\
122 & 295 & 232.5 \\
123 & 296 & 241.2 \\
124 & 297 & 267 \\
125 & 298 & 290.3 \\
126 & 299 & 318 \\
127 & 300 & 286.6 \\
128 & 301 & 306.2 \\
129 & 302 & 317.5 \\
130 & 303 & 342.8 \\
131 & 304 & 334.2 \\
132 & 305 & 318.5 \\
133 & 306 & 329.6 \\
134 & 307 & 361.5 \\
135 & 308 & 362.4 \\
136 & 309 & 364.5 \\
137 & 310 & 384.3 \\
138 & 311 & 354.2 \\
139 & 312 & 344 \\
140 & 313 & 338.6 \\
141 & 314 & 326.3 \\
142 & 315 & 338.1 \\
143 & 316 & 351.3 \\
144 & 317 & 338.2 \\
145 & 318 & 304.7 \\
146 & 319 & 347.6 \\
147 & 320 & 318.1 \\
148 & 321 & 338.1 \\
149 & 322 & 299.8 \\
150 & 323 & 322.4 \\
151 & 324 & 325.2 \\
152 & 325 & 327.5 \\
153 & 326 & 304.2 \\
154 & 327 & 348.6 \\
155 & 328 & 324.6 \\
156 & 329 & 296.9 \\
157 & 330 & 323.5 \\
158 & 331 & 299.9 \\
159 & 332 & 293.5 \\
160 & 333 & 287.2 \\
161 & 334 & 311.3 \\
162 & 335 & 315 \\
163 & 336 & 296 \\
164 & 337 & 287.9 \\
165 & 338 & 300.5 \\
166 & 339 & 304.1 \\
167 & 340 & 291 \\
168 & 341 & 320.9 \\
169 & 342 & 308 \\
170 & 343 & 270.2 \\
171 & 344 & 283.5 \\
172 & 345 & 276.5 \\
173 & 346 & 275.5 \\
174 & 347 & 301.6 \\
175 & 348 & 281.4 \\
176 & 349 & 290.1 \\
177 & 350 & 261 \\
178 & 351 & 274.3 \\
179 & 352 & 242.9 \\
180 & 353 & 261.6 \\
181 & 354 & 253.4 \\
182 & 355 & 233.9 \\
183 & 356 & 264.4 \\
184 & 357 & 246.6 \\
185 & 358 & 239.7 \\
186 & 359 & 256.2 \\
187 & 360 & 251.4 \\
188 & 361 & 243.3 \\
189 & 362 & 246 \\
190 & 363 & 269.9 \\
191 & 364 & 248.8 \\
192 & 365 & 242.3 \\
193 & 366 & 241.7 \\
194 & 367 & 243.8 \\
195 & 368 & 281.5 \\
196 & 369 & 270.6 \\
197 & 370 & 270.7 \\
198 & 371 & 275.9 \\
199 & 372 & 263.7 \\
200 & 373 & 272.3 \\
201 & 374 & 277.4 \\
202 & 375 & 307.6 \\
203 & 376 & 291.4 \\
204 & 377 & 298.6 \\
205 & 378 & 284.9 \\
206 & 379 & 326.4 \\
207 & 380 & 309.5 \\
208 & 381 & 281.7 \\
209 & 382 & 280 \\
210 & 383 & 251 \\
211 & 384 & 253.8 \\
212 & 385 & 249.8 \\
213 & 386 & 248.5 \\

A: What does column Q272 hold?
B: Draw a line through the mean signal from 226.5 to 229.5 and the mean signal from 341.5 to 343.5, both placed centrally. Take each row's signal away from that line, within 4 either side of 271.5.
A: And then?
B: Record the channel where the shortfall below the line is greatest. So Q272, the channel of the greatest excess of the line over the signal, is 271 ch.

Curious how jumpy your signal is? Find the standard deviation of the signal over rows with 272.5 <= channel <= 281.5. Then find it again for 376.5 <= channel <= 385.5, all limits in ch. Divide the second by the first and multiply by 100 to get 117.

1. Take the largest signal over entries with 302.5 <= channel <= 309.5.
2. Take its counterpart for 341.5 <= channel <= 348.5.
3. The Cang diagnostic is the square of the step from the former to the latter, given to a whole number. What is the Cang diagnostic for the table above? 3192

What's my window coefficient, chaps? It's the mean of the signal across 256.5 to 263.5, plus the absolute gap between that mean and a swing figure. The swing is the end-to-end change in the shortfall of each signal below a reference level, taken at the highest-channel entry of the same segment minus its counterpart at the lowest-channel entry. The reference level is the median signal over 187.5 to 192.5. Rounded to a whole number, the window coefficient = 678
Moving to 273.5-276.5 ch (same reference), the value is 695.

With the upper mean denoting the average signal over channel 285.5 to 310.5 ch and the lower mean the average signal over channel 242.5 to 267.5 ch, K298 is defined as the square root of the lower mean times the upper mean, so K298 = 338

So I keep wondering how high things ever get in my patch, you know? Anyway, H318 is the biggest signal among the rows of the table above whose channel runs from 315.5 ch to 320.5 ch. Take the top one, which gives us 351.3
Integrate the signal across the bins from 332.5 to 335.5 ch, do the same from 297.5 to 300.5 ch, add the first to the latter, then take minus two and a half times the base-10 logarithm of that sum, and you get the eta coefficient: -8.14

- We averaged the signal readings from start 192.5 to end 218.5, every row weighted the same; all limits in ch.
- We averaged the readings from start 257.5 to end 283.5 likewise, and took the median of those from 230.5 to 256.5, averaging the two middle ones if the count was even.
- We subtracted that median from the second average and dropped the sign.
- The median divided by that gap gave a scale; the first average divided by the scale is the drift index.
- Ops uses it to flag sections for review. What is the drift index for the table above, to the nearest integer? 19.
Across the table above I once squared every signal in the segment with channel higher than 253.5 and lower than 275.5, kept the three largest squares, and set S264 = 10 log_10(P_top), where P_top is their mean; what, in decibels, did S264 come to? 52.2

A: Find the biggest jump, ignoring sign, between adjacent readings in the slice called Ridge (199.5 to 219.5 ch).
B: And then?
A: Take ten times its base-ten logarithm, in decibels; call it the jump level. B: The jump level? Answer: 18.0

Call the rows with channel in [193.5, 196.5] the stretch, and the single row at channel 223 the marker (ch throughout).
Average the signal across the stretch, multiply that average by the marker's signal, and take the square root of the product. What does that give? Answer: 330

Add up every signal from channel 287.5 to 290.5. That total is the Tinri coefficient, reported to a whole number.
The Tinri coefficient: 865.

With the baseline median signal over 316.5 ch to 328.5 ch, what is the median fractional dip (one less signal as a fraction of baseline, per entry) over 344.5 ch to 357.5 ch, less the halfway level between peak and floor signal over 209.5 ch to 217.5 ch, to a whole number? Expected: -315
